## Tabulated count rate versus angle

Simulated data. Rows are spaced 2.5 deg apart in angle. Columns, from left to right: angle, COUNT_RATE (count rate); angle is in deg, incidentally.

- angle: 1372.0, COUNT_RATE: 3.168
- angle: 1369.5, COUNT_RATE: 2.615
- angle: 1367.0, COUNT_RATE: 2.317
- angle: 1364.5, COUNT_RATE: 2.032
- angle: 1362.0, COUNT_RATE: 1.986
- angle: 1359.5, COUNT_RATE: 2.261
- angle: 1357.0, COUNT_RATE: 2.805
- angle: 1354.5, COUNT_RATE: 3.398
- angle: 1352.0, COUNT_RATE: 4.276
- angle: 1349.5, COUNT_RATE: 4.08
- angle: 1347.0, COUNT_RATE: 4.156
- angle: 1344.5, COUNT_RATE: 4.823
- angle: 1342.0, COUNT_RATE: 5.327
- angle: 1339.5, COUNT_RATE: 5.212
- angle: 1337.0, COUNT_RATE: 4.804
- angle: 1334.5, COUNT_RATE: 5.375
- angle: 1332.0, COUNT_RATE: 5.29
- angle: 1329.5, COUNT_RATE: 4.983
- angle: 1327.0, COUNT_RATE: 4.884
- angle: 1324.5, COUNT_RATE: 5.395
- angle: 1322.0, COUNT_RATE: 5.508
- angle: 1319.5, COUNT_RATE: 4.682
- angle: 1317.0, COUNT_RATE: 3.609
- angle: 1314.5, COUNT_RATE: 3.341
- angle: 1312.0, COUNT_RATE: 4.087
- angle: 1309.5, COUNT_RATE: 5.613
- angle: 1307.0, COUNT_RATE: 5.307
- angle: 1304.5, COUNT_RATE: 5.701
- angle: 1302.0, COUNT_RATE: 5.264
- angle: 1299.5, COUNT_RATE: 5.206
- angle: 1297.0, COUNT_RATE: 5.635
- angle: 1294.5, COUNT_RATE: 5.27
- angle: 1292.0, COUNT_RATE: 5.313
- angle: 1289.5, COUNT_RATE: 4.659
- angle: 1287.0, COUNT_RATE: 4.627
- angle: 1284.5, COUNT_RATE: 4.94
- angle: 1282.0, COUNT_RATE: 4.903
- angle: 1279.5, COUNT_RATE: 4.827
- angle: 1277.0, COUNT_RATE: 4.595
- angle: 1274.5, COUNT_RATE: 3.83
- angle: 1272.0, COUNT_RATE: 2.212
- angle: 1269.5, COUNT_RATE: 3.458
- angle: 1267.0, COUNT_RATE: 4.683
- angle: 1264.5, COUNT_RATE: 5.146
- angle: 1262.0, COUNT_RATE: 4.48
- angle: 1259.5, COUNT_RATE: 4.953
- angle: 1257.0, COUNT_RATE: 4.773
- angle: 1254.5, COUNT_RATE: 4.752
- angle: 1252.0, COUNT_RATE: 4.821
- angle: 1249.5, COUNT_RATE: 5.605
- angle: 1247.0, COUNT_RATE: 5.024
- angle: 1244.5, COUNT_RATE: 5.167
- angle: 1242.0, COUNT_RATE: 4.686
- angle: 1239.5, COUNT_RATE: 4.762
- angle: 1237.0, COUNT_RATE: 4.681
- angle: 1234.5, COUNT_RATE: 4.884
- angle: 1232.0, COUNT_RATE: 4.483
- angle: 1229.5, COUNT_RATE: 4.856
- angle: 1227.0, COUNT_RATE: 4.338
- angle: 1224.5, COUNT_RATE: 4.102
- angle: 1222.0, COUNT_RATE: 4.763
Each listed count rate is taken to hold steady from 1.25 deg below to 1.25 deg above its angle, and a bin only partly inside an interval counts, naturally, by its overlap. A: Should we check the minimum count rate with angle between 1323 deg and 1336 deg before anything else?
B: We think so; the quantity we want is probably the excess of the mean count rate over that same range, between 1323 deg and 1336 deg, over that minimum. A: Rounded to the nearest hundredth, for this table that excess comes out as 0.30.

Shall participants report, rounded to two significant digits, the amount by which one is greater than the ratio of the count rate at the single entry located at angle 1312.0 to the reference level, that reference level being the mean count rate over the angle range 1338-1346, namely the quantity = 0.20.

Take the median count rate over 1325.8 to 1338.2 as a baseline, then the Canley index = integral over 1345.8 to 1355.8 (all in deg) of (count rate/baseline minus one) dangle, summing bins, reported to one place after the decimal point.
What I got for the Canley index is -2.0 deg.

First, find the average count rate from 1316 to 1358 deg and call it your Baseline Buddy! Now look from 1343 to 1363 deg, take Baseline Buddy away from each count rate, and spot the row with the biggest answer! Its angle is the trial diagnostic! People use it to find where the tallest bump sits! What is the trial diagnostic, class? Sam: 1344.5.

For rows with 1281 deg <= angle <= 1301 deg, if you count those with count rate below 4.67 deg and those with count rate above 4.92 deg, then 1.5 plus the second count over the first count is 4.0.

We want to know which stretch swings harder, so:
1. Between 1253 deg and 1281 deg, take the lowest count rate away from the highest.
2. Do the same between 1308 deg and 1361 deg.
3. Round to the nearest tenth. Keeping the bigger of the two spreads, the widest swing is 3.4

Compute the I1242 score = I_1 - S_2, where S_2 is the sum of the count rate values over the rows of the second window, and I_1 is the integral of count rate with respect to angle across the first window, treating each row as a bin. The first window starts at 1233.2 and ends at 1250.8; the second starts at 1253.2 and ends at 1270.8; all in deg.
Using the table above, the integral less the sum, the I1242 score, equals 55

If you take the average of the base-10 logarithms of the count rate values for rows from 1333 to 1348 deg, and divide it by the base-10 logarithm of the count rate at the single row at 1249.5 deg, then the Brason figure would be 0.93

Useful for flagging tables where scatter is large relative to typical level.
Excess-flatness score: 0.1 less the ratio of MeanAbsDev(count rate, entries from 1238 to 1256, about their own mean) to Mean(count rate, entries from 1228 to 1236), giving 0.047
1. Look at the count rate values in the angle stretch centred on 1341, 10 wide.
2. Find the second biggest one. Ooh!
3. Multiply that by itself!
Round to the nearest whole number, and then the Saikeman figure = 27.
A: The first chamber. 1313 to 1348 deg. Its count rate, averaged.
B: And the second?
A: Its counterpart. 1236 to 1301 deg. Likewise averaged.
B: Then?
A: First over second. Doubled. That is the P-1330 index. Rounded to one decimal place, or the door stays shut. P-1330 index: 2.0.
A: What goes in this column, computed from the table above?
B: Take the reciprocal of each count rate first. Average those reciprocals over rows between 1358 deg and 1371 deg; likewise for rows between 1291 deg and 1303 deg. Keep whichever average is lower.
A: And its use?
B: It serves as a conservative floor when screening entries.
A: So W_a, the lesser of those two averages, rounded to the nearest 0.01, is 0.19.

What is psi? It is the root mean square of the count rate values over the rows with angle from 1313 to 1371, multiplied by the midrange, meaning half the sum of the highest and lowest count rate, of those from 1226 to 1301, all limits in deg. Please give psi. 16.6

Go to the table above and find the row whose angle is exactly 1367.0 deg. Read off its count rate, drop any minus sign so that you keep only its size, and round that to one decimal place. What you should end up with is 2.3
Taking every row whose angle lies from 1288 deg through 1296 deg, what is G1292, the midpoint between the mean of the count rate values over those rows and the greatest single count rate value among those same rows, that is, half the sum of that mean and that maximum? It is 5.20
